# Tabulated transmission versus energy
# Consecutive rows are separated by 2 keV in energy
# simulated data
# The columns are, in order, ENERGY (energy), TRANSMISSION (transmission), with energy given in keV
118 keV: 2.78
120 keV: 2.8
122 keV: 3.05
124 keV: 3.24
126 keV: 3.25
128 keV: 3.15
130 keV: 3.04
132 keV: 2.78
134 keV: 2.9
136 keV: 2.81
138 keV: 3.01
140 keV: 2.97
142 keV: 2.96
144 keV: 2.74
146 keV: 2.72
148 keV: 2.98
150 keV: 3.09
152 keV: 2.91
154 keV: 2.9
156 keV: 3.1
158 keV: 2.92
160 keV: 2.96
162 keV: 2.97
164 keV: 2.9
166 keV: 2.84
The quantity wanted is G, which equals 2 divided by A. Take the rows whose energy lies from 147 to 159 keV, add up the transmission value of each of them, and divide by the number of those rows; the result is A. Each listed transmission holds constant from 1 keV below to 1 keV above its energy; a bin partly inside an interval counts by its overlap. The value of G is 0.67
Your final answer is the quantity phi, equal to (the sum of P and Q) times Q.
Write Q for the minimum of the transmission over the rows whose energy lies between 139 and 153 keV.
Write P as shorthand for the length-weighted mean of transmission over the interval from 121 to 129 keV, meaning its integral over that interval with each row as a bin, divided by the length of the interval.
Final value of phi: 16.0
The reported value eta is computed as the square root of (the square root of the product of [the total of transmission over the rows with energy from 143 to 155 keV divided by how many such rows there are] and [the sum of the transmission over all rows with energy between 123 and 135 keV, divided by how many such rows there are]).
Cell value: 1.724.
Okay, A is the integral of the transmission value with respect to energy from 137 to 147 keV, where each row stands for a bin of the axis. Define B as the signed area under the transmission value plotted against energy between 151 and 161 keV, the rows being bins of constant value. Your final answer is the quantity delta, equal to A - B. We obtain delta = -0.8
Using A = 28.8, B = 29.58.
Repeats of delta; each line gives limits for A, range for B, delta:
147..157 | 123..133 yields -1.0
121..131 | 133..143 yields 2.2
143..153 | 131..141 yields -0.1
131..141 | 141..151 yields 0.0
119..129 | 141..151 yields 2.0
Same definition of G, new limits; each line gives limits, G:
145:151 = 0.68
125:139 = 0.67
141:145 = 0.70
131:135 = 0.70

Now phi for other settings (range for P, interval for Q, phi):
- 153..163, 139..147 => 15.5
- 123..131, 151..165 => 17.6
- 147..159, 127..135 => 16.0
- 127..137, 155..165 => 16.9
